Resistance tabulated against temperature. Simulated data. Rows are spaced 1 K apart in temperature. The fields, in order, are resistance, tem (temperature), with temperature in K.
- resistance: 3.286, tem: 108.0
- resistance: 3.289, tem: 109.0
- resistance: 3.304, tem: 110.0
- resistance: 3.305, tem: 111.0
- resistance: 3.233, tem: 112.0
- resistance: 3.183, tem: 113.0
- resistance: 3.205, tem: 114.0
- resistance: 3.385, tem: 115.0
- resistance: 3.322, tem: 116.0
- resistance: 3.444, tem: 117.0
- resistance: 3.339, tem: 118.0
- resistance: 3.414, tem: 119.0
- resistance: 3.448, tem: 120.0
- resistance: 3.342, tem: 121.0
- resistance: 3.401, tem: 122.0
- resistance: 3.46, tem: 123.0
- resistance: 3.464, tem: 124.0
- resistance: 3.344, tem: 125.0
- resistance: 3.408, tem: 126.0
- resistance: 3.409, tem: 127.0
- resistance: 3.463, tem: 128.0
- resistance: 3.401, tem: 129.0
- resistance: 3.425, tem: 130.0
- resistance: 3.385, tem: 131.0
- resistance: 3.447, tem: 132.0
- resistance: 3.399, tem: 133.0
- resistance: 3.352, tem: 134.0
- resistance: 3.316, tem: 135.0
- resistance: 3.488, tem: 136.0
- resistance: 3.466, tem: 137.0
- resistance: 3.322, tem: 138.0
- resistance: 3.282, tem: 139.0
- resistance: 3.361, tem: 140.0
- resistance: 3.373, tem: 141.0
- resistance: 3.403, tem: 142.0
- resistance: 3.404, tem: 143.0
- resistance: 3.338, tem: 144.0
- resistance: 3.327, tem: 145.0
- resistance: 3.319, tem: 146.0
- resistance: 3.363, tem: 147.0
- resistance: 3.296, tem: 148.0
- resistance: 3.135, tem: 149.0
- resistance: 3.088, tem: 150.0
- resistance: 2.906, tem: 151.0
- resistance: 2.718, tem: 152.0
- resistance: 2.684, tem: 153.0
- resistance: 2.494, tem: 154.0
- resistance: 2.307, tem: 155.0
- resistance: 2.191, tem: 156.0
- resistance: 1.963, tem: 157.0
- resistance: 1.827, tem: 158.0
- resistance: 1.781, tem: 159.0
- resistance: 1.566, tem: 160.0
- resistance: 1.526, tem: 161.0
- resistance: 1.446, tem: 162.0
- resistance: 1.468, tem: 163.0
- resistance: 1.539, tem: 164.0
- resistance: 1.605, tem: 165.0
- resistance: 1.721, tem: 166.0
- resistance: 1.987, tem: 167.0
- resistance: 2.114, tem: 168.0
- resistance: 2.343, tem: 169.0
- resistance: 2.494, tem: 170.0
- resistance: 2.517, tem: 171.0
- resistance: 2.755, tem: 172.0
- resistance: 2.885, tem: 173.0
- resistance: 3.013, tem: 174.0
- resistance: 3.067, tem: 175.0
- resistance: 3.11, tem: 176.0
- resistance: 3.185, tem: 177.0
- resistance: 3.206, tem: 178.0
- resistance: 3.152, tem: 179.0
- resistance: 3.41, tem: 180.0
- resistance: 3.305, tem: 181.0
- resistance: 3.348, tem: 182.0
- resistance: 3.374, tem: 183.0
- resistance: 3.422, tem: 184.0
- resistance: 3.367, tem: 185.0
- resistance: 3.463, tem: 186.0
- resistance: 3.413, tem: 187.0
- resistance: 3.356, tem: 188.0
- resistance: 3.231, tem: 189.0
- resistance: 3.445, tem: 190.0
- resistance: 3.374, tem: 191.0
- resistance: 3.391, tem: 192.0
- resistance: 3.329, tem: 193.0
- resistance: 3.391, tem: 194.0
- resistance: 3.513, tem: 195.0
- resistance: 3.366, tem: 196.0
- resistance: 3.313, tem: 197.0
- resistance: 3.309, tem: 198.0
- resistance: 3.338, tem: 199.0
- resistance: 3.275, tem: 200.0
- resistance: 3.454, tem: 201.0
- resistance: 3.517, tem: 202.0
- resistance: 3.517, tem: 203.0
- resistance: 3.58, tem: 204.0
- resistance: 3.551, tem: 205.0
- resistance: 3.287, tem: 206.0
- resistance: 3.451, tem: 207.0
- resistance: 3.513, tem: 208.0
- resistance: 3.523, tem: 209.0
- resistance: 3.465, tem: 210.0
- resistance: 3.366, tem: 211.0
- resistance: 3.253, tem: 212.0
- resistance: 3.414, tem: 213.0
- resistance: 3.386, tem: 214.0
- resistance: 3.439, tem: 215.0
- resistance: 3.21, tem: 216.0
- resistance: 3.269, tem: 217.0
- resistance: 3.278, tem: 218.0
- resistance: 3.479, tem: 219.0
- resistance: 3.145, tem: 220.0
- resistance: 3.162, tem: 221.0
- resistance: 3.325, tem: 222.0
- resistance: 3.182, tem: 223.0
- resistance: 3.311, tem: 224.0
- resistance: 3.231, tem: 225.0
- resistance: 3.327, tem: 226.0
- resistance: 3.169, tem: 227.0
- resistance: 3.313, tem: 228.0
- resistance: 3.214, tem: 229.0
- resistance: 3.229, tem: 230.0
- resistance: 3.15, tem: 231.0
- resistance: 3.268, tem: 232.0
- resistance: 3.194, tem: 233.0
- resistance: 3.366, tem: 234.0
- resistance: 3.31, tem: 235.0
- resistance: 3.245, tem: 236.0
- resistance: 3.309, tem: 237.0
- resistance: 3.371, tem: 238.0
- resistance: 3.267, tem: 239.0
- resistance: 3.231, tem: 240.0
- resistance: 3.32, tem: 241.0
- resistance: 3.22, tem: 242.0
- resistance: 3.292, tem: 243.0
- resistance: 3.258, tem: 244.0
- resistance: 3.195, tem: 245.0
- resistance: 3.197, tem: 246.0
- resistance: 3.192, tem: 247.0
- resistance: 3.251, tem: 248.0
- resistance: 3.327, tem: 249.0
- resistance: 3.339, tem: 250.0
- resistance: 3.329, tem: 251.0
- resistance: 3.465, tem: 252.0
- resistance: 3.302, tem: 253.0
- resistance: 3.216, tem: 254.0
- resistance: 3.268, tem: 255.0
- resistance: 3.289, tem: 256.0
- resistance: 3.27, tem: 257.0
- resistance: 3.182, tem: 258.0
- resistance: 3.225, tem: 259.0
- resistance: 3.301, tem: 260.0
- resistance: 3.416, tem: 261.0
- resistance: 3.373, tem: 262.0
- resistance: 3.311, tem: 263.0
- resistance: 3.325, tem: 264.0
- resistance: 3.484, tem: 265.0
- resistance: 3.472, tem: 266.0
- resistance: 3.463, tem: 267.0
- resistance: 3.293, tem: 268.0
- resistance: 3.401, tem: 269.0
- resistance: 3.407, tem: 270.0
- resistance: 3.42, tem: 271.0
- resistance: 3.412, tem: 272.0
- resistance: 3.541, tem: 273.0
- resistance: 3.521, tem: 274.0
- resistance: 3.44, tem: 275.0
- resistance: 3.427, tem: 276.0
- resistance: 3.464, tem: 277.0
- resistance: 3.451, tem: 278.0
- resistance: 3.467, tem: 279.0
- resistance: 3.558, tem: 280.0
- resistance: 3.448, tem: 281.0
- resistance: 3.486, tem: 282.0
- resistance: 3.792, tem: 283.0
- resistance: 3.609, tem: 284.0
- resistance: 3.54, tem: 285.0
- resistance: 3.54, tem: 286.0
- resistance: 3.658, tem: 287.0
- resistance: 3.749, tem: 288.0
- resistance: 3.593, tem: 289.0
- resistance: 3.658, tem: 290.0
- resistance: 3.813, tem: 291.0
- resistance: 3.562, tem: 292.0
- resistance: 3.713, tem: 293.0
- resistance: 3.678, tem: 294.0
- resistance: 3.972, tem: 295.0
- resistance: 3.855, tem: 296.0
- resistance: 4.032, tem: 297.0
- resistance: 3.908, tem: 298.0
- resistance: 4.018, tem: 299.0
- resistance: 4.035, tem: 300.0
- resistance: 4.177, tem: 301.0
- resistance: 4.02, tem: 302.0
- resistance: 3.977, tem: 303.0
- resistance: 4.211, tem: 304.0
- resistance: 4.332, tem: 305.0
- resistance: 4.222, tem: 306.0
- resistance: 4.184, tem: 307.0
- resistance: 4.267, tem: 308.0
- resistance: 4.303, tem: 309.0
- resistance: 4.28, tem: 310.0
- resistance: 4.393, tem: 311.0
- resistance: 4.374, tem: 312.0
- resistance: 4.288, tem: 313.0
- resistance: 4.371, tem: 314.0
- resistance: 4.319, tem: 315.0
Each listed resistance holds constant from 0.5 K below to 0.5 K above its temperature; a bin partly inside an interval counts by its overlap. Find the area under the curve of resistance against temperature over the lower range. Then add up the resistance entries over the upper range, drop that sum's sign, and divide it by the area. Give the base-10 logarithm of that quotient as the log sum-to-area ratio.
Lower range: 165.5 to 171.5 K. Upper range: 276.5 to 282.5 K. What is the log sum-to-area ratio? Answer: 0.20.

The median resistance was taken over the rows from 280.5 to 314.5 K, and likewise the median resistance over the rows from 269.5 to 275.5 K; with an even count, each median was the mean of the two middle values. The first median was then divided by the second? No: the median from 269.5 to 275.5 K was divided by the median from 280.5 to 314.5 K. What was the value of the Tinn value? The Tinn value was 0.86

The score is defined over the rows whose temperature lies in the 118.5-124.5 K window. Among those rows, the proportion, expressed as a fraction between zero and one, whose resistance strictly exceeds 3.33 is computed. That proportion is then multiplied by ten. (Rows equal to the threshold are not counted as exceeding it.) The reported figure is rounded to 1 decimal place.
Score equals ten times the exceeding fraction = 10.0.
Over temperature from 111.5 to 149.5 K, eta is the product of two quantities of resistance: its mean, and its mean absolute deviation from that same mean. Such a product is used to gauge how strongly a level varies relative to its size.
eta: 0.2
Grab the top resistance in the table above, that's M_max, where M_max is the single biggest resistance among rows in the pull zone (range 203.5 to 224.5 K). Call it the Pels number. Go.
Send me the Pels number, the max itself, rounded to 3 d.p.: 3.580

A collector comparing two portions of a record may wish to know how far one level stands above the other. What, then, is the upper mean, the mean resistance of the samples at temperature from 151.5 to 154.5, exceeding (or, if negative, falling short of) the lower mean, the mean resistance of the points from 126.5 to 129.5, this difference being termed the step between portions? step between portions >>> -0.8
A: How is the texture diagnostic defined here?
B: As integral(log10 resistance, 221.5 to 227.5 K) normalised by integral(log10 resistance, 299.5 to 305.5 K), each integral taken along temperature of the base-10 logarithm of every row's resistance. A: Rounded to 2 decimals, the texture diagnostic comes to 0.83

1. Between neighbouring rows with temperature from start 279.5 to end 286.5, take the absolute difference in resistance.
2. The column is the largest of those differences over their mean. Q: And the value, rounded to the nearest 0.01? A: 2.60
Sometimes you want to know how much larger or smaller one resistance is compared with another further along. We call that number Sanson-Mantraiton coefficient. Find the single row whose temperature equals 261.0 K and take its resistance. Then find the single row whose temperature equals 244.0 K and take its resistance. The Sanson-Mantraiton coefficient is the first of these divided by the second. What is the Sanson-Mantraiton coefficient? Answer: 1.05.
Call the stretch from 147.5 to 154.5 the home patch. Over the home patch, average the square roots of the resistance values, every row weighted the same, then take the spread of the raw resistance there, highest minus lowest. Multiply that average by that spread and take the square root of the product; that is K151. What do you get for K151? 1.17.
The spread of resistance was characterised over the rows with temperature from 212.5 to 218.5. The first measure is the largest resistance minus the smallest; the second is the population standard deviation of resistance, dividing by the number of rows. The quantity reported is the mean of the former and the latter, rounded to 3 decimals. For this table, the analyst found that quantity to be 0.157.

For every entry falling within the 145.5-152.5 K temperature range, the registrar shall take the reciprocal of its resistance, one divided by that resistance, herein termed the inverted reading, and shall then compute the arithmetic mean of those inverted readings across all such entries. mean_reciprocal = 0.322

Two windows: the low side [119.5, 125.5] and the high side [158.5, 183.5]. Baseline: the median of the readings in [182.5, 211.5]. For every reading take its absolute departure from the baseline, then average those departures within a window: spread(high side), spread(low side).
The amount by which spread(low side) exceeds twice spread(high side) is -1.8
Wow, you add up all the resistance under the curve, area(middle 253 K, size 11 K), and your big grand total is 36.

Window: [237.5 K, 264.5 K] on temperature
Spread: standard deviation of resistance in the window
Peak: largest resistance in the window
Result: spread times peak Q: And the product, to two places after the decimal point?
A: 0.24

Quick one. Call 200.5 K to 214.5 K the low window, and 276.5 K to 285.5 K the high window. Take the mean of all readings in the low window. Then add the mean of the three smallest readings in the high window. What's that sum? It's 6.9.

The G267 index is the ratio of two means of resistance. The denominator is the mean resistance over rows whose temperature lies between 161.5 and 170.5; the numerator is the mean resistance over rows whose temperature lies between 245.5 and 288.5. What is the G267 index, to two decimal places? 1.84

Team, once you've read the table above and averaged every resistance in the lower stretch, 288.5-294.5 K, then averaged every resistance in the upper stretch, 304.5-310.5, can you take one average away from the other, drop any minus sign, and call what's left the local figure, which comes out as 0.60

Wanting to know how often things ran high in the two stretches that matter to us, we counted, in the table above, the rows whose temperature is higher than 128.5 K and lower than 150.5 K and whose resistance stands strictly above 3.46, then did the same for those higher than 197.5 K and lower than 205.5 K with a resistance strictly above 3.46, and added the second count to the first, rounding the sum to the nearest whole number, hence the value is 6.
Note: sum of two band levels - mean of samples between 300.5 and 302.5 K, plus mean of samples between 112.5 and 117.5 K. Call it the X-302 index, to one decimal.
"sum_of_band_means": 7.4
